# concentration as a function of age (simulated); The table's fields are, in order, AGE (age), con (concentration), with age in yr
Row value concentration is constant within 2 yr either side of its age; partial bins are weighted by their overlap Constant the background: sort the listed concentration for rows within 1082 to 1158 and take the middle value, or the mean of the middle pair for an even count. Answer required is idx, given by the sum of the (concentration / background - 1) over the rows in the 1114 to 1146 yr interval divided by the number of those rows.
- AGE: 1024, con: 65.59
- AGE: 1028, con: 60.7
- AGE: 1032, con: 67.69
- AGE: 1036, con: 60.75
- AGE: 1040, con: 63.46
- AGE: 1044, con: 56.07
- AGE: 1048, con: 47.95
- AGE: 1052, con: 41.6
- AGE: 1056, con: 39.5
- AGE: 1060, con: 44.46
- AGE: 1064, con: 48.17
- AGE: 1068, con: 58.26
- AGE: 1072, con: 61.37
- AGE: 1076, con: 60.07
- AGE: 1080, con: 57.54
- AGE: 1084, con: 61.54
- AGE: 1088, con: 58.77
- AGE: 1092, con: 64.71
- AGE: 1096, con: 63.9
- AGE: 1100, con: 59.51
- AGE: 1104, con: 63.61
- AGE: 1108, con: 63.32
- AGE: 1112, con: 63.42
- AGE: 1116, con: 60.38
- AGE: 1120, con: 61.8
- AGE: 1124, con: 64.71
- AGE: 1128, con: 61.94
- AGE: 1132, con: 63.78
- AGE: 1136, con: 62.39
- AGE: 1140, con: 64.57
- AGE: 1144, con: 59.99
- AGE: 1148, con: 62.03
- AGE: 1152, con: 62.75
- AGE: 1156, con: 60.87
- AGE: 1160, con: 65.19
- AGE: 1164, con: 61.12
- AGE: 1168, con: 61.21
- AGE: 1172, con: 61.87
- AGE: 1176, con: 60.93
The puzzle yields 0.00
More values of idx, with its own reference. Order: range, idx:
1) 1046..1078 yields -0.20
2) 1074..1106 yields -0.02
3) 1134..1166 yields 0.00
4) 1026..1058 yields -0.12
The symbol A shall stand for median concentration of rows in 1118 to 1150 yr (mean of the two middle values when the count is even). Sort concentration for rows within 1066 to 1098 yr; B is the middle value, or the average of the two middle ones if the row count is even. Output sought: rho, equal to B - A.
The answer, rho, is -1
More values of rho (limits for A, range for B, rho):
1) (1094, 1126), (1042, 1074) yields -15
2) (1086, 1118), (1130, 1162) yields -1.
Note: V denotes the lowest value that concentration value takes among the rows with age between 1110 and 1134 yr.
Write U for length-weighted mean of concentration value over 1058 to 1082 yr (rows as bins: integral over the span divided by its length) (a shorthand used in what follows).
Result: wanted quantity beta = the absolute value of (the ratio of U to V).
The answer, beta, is 0.9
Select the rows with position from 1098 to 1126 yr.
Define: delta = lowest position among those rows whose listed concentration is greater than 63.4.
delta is 1104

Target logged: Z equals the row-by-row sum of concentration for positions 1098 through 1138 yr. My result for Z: 625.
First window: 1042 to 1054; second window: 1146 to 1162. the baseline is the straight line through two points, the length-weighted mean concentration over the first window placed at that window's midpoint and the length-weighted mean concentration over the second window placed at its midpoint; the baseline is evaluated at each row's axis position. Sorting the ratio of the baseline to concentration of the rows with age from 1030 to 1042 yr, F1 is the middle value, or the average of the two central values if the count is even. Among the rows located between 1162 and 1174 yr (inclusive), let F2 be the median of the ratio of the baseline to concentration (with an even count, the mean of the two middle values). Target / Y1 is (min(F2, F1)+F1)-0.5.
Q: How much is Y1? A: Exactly 1.00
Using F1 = 0.75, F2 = 1.05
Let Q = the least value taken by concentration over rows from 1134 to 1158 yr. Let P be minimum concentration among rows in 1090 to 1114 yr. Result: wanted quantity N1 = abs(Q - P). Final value 0.5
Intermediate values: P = 59.51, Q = 59.99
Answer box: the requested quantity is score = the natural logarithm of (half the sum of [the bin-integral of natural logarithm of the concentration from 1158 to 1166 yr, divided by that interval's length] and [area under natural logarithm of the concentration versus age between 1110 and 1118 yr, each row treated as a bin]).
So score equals 2.92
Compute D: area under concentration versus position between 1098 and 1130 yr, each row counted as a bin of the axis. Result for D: 1995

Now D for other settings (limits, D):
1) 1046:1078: 1606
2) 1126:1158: 1993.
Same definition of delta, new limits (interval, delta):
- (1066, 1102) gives 1092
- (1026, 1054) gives 1032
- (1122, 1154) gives 1124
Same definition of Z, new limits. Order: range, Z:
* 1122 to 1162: 628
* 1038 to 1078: 521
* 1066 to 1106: 609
